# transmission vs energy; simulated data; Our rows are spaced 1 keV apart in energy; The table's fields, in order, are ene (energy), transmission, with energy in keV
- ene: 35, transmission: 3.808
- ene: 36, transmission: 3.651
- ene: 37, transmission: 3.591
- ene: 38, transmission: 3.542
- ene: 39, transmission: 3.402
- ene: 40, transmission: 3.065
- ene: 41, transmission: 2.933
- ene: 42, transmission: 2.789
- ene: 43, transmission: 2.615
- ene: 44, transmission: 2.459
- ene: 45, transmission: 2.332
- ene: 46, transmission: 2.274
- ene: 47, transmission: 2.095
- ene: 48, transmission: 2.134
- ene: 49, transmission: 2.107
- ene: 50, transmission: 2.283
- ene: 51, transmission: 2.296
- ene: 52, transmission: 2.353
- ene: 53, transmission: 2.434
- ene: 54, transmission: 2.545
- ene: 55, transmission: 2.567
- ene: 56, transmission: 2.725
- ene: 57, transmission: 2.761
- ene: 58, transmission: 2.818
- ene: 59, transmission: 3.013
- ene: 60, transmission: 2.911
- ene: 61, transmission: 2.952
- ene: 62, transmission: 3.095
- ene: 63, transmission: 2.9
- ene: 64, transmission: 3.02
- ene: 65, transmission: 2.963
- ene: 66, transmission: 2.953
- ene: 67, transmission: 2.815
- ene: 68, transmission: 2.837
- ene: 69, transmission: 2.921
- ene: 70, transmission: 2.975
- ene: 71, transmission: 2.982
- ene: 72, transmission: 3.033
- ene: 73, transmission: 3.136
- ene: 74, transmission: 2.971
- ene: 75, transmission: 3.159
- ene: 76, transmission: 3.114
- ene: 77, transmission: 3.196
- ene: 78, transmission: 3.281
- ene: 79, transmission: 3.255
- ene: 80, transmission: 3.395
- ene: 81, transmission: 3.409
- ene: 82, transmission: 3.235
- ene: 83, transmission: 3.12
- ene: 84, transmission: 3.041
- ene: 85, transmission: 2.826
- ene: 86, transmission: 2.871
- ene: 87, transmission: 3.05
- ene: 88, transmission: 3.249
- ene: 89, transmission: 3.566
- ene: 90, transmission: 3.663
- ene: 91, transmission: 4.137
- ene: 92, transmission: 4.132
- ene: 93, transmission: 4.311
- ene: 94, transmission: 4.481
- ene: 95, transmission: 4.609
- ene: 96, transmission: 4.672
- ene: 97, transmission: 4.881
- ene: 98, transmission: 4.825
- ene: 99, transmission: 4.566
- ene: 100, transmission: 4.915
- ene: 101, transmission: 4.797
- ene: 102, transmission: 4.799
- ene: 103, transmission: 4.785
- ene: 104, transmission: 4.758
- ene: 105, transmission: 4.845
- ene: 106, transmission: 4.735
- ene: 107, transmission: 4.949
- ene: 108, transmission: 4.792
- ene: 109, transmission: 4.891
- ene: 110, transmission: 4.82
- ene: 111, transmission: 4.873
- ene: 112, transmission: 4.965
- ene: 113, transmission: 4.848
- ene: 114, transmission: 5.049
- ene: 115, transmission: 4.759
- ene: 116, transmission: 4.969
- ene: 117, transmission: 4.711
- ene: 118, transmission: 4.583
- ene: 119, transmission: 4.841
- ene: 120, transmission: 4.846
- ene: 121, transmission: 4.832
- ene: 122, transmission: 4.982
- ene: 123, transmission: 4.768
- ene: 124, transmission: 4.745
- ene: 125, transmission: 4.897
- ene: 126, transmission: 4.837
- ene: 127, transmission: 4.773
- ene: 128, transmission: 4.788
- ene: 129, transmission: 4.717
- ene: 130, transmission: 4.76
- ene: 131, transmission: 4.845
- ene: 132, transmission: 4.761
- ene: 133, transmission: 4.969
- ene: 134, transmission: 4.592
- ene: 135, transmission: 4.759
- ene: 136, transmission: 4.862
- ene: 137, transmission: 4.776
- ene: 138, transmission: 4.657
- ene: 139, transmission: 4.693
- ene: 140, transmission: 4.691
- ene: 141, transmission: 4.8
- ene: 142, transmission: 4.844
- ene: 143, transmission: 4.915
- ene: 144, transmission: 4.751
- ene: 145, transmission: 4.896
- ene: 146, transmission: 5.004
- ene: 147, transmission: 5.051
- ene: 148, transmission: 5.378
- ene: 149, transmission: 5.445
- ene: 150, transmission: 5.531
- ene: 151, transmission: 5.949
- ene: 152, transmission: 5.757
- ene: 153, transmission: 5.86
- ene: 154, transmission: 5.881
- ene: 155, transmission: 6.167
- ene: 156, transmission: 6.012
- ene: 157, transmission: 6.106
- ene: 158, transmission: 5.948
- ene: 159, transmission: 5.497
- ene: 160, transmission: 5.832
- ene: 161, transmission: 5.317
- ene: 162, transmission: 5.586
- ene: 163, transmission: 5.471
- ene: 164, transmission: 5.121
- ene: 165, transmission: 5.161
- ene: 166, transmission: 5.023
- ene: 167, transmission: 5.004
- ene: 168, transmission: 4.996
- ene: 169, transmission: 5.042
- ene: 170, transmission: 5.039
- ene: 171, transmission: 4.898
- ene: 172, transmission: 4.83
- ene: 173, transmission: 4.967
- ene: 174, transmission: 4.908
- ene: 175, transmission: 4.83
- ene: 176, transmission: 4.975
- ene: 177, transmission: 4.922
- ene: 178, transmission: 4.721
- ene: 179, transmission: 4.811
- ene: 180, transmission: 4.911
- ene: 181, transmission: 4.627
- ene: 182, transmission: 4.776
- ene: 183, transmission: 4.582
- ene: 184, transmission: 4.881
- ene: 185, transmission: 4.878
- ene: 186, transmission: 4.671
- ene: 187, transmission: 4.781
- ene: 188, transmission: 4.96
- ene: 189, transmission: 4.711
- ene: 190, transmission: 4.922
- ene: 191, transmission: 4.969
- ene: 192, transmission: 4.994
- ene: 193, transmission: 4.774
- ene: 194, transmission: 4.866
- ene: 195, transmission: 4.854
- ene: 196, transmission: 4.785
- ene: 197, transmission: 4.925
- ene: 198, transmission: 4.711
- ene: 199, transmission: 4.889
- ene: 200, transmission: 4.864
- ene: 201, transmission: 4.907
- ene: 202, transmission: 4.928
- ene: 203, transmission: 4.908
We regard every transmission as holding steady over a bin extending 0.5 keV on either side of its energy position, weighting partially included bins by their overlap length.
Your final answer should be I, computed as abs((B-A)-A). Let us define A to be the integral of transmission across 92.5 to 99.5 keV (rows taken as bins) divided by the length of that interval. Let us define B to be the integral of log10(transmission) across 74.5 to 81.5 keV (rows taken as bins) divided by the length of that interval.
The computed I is 8.73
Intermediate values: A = 4.62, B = 0.51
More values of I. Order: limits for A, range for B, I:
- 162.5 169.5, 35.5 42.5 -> 9.72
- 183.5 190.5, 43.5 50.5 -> 9.31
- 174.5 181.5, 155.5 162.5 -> 8.90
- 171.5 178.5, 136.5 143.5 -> 9.08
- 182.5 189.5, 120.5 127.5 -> 8.88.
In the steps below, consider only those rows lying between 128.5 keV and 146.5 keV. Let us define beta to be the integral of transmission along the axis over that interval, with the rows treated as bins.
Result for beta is 86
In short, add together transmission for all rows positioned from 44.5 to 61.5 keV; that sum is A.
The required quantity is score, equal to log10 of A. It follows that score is 1.63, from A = 43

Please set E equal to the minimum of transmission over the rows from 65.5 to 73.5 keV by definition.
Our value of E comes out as 2.815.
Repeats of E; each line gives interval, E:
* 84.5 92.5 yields 2.826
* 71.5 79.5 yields 2.971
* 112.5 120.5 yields 4.583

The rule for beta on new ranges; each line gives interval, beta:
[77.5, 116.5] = 165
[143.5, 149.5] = 31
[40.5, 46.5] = 15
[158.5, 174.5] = 83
